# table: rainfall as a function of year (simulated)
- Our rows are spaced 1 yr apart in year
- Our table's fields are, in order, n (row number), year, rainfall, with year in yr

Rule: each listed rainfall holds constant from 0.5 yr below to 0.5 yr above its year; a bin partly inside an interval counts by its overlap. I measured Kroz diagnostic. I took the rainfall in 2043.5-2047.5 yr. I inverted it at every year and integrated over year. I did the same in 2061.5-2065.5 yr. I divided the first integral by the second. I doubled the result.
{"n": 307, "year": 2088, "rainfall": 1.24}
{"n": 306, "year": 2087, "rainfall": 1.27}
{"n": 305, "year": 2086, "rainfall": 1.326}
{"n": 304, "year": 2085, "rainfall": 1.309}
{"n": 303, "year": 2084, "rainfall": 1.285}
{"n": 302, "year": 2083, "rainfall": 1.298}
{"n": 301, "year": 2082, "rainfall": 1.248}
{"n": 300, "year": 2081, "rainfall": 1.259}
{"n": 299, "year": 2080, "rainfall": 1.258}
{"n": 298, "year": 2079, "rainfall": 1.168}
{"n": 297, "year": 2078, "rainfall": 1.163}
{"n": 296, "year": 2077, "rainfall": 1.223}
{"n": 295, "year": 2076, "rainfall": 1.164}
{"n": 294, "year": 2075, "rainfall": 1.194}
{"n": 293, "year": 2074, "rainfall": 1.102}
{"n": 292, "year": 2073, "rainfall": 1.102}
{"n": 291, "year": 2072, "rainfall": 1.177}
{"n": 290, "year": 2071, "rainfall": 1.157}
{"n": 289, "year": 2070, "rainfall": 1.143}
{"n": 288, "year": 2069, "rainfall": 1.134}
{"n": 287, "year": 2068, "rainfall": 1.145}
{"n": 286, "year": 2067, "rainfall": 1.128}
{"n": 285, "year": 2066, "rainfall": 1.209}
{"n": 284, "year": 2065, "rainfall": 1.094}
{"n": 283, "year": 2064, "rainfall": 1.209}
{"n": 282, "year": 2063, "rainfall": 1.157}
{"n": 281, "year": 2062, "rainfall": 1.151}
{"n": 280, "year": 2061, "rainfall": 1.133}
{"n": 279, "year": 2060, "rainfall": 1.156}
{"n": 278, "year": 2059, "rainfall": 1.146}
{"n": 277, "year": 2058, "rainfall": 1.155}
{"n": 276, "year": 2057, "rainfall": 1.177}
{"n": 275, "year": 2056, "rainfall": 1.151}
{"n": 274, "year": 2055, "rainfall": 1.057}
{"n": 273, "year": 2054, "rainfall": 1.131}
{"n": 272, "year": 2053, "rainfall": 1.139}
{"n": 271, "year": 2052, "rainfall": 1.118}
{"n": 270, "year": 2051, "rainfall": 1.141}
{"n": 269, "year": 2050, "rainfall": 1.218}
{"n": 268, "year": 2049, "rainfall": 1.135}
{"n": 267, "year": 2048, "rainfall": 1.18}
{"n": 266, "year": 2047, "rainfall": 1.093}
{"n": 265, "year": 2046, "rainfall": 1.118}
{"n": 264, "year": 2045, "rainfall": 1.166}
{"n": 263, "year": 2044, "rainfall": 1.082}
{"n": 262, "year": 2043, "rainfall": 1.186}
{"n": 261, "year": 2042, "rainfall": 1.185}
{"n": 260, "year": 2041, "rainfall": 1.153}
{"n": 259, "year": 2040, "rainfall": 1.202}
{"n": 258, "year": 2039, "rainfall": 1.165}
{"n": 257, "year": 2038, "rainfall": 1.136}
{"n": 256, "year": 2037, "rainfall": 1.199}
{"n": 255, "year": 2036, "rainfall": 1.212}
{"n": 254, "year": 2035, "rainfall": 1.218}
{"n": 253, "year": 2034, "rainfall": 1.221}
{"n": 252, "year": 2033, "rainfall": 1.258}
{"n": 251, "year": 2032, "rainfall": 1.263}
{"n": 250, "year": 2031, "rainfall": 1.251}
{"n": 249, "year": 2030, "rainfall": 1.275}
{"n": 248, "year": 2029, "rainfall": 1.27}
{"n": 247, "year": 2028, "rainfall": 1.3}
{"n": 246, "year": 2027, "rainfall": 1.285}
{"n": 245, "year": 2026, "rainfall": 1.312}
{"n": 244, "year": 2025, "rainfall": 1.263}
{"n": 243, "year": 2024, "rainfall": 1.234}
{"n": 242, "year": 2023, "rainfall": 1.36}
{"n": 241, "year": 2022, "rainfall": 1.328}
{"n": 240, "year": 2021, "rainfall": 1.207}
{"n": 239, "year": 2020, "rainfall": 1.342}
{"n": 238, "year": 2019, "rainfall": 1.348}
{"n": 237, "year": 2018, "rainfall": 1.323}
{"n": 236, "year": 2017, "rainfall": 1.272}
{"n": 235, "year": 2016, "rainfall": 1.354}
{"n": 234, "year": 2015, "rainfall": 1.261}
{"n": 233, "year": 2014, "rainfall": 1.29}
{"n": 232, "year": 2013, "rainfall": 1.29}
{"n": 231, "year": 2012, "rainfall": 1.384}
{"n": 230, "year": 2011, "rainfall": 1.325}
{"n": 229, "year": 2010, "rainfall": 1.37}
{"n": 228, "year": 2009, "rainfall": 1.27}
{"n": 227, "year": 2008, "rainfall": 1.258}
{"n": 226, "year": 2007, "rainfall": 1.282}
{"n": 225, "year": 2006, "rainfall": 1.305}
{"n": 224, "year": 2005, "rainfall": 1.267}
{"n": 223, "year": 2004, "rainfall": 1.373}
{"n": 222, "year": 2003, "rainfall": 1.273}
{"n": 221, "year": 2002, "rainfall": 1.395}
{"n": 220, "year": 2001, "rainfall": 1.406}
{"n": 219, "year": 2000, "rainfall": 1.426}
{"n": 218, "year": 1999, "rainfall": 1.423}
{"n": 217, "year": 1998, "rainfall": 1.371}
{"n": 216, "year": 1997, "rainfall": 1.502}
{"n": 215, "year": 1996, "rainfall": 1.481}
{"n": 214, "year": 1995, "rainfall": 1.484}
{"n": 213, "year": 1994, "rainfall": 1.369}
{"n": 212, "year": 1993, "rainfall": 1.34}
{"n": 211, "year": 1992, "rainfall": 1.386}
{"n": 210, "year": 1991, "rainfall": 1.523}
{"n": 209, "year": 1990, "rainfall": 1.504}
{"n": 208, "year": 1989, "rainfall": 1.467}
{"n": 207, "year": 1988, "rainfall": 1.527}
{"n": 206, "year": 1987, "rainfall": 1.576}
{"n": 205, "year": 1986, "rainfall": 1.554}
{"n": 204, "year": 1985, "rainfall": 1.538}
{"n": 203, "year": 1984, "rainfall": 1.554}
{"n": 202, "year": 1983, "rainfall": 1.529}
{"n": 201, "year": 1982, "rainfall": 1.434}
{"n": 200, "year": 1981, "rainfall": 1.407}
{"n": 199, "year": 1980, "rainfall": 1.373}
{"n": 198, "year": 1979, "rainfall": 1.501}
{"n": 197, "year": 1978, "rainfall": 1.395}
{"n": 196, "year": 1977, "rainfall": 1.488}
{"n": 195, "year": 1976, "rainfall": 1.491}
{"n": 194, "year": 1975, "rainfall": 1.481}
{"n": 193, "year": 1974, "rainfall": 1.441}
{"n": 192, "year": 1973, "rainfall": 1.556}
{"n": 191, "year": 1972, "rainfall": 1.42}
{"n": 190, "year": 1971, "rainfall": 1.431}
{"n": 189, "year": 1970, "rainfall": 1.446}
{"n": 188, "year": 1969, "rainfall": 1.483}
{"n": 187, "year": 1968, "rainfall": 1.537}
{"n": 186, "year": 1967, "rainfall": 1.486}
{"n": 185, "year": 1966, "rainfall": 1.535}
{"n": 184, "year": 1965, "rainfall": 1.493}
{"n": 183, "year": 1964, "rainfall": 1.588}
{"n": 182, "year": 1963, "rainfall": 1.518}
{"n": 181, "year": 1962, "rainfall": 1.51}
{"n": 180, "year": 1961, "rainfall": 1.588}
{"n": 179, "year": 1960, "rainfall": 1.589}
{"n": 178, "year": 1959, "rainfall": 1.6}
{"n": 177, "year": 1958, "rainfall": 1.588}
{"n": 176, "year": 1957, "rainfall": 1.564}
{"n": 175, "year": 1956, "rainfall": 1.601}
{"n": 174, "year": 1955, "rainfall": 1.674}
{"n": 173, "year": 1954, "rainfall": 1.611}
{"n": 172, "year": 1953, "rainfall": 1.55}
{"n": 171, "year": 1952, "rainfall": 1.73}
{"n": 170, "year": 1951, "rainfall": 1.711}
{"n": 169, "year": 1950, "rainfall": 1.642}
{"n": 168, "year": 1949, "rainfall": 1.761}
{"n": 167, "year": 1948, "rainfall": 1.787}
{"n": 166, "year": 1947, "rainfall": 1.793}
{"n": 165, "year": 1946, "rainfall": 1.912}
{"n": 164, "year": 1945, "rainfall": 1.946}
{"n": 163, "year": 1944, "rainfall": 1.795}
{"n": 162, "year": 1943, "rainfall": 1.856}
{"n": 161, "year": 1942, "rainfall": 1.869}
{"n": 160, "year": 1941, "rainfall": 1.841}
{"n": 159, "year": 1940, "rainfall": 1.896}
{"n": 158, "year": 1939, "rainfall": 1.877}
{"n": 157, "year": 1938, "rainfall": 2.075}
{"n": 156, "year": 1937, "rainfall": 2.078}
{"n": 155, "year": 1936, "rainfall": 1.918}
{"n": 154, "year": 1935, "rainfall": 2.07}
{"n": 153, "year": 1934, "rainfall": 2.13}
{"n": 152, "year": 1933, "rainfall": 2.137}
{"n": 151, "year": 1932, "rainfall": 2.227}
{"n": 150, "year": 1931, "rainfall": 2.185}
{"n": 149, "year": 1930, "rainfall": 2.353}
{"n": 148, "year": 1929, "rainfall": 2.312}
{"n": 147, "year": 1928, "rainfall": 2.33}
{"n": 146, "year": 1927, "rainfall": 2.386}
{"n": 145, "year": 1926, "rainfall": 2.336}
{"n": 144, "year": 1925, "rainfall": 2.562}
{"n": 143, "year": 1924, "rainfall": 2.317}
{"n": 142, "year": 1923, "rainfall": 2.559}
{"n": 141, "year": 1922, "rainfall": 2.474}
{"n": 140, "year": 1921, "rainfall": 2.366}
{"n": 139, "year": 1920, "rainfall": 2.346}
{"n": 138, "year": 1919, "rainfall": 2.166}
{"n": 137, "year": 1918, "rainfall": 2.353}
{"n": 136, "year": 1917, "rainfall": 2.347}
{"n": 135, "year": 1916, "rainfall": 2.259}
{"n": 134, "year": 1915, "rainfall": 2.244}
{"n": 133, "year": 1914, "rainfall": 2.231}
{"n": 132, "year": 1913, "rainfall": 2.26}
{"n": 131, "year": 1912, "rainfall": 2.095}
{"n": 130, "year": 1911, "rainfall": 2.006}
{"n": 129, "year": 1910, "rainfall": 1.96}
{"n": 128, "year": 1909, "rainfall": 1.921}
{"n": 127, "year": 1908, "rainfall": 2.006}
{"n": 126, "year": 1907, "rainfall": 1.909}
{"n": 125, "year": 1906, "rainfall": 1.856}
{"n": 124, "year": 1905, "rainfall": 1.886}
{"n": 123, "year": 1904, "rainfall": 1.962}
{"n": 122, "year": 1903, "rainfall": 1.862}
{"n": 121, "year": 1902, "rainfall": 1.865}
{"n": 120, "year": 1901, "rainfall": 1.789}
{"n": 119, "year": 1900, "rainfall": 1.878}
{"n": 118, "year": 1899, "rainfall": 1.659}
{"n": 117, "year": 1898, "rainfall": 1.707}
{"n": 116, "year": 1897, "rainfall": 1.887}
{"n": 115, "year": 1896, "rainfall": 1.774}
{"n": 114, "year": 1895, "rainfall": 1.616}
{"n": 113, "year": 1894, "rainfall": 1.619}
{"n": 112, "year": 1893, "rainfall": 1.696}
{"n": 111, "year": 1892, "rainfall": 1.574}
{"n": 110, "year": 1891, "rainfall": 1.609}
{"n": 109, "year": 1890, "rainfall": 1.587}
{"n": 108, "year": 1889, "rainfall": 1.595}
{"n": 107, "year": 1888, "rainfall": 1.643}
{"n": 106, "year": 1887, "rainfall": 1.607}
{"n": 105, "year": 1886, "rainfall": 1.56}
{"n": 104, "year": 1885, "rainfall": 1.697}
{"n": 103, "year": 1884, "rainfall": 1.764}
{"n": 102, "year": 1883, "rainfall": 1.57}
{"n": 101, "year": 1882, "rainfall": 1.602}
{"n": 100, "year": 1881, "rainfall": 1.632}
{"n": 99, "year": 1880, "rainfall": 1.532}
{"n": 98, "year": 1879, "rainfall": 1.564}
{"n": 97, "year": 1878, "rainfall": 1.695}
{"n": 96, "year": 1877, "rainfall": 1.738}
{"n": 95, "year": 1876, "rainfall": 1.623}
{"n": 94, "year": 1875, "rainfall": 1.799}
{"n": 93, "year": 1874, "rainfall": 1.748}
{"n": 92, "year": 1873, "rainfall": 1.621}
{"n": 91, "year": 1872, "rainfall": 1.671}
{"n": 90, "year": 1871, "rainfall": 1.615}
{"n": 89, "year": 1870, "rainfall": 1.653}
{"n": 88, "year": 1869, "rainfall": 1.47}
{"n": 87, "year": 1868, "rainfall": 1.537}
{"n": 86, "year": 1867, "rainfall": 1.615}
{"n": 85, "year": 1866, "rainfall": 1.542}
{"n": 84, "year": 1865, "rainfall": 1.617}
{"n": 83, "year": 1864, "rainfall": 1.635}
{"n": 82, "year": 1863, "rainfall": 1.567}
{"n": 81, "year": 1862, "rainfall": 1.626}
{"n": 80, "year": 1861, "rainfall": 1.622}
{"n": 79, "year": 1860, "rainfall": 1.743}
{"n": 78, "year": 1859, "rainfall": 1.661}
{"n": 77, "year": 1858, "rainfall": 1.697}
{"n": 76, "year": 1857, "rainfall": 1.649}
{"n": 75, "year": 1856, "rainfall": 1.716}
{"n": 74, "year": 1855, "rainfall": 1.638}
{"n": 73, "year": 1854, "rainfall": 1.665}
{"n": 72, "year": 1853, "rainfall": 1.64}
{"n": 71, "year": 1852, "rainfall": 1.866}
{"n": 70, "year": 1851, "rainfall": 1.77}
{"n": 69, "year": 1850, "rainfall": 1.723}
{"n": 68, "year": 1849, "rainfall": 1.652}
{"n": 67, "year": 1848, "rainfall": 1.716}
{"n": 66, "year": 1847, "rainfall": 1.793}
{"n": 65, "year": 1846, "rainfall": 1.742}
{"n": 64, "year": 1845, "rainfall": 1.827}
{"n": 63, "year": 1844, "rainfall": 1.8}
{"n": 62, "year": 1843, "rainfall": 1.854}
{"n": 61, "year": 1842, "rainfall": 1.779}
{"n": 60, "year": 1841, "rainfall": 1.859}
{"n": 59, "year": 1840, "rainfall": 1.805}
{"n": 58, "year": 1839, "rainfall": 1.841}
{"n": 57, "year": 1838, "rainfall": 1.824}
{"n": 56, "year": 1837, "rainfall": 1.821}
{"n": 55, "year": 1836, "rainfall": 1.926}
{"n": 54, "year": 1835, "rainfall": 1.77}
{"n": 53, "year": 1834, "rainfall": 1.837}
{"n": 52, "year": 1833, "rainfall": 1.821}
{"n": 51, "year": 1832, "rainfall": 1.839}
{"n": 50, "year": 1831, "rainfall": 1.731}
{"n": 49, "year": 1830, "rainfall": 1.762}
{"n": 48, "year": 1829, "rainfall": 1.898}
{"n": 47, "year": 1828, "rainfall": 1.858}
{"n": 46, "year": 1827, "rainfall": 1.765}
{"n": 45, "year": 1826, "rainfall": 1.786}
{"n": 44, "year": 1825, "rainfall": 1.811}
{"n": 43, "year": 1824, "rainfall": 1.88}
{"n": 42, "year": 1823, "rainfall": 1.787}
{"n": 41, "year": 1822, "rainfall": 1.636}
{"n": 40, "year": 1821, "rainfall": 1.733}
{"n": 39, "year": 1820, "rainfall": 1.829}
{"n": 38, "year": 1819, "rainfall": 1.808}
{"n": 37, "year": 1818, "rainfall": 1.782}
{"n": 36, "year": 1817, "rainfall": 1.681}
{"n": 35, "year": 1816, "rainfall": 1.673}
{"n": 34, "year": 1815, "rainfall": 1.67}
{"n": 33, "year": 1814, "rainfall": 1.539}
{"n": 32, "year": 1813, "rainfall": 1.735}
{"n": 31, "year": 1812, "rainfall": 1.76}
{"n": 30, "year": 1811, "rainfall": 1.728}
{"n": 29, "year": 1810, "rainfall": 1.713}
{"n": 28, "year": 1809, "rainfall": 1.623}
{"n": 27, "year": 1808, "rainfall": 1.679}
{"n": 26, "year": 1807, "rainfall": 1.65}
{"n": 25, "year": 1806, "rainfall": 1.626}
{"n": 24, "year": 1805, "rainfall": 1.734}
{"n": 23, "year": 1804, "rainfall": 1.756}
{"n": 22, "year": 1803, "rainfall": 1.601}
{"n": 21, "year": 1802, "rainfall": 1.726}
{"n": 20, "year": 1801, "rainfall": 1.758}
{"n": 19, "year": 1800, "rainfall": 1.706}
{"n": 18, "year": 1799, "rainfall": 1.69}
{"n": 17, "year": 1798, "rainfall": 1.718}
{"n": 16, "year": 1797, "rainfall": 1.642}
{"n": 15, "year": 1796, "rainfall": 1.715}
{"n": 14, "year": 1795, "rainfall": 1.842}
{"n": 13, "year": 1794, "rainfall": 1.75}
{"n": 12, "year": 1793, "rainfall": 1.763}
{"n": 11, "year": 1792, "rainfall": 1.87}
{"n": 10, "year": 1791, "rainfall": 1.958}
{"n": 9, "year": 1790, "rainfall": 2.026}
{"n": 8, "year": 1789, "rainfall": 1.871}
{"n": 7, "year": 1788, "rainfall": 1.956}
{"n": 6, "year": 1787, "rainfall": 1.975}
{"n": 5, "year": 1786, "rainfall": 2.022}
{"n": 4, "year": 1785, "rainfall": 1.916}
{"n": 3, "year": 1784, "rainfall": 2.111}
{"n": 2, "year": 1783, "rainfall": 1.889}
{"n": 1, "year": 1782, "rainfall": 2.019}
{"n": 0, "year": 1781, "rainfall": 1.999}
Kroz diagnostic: 2.1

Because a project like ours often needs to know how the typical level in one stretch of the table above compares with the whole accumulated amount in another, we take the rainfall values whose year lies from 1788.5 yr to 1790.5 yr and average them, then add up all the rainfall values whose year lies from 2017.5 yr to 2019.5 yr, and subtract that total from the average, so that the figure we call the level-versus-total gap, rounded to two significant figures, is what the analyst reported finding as -0.72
